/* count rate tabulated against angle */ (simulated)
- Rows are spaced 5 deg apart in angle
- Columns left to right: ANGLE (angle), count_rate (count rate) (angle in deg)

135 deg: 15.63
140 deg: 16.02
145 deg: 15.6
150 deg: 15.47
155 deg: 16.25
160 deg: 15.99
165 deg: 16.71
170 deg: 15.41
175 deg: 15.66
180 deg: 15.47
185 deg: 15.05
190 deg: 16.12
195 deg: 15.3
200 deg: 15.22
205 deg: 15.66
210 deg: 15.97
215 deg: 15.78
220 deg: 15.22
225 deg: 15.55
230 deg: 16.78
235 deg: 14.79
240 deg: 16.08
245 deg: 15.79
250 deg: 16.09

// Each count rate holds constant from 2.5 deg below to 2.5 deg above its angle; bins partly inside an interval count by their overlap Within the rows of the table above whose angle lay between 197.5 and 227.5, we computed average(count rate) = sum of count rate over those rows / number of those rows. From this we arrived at 15.6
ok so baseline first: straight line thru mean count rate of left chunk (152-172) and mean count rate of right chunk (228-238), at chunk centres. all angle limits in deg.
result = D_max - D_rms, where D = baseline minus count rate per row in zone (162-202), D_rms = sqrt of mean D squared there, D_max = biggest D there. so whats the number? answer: 0.32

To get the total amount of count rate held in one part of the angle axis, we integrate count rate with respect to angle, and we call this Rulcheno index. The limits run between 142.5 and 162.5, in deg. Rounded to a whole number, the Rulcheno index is 317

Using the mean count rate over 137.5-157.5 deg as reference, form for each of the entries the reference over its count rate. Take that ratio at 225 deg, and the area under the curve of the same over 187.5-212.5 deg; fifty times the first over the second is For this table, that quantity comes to 2.01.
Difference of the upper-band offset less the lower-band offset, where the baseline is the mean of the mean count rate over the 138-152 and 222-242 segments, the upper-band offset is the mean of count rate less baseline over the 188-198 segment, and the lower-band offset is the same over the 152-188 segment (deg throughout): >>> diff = -0.1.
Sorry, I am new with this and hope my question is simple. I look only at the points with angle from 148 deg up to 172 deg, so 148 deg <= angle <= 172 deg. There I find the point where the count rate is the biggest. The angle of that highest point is 165 deg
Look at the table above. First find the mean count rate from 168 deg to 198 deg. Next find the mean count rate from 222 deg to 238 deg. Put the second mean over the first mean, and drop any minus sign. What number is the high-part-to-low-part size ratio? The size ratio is 1.01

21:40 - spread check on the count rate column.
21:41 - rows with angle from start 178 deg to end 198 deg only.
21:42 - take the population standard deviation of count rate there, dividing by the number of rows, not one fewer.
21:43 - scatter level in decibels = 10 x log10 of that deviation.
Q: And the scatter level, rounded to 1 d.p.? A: -4.0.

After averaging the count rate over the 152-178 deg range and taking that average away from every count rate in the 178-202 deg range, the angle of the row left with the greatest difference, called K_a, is 190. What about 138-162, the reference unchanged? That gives 155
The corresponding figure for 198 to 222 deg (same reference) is 210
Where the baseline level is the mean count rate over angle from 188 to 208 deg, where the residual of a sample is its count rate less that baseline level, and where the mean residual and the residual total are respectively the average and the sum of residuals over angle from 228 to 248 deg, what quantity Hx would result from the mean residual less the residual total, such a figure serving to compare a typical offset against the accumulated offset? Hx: -0.9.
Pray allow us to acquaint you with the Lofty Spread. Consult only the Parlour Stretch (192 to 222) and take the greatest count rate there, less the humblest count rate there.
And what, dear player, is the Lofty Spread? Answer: 0.75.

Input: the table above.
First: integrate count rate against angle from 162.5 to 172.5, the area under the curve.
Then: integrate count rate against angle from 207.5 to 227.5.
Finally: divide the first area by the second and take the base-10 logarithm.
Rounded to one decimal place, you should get -0.3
